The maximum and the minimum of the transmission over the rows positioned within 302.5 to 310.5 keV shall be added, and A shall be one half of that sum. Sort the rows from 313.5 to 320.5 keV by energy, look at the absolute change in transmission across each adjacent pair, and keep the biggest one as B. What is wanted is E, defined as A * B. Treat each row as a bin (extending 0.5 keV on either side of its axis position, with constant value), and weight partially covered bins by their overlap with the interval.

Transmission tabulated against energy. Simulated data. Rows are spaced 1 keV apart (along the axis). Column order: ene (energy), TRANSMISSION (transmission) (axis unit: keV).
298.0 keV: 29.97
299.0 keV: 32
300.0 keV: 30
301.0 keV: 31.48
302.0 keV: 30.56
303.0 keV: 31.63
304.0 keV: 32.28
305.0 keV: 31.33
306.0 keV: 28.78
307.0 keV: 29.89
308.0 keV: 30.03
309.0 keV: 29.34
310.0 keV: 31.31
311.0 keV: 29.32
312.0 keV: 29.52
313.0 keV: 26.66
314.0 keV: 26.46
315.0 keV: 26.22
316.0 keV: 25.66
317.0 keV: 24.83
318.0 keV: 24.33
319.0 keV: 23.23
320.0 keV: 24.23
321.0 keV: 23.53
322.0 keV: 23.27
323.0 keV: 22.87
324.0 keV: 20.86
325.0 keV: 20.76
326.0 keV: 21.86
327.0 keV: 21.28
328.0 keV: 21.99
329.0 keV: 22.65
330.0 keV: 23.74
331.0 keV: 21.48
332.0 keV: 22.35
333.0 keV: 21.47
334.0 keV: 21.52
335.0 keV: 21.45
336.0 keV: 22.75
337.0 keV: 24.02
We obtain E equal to 34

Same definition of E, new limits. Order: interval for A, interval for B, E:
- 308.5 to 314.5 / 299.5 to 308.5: 74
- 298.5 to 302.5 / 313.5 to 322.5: 34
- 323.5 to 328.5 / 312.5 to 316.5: 12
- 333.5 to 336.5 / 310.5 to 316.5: 63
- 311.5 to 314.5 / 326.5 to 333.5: 63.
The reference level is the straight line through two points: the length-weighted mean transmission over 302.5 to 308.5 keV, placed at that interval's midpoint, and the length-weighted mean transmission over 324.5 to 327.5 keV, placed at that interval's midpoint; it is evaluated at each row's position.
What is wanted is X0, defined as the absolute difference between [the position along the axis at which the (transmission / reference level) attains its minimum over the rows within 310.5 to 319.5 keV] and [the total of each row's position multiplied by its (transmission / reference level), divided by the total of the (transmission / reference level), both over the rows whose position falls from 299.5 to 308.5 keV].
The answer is 14.9 keV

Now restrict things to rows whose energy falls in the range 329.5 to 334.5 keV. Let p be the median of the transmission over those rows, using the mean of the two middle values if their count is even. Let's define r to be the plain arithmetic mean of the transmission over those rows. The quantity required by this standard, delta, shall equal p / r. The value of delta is 0.97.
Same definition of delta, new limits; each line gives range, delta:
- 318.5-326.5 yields 1.02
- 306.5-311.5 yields 1.00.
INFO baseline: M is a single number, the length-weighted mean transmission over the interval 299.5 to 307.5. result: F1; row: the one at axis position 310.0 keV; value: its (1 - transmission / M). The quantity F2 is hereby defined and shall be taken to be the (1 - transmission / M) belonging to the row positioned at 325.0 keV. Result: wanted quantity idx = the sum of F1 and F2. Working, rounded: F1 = -0.02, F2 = 0.32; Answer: 0.31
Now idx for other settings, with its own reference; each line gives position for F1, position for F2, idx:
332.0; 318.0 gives 0.48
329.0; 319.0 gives 0.51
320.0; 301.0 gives 0.19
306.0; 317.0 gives 0.26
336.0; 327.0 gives 0.57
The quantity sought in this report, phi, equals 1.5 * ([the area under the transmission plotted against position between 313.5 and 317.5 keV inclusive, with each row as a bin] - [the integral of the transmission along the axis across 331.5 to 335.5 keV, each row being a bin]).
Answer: 25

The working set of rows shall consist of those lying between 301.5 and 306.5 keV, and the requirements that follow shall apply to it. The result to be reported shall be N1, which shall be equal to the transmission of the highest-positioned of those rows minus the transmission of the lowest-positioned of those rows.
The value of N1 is -1.8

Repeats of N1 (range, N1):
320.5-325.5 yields -2.8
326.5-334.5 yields 0.2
